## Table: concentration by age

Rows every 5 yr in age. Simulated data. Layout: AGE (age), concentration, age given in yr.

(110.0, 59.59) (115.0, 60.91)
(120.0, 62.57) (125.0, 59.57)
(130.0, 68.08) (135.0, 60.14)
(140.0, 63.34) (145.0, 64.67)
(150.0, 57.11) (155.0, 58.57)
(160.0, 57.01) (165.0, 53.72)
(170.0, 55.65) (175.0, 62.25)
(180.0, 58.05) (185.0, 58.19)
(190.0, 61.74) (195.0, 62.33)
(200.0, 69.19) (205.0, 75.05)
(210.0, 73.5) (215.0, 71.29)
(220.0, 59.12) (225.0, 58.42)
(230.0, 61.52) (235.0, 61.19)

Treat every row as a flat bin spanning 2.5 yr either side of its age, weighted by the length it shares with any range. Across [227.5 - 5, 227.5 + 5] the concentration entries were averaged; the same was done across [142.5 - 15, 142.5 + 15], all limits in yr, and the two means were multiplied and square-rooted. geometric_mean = 61.0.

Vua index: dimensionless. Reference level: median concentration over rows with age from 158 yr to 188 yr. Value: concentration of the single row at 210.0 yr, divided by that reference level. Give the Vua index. 1.28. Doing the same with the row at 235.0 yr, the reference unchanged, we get 1.06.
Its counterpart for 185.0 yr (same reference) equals 1.01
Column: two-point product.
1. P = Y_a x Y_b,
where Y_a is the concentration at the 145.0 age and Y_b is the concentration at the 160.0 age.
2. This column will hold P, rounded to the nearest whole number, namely 3687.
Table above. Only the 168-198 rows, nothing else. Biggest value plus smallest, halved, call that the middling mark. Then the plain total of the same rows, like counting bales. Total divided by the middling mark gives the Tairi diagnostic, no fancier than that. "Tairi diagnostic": 6.1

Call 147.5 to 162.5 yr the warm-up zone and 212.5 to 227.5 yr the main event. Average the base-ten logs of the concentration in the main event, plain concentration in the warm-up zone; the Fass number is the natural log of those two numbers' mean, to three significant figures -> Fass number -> 3.39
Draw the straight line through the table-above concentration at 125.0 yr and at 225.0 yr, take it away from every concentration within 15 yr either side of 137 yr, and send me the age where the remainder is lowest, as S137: 150.0 yr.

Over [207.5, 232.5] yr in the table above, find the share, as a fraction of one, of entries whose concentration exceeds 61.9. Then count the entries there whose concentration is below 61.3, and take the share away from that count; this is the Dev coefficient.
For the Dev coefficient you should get 1.6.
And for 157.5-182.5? 3.8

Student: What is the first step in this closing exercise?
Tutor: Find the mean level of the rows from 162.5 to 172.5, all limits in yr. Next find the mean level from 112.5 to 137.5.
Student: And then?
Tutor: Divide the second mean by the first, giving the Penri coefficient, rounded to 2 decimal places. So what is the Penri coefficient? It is 1.14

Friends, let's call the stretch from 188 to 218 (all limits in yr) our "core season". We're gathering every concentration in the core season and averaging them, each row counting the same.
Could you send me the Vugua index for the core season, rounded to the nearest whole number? 69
